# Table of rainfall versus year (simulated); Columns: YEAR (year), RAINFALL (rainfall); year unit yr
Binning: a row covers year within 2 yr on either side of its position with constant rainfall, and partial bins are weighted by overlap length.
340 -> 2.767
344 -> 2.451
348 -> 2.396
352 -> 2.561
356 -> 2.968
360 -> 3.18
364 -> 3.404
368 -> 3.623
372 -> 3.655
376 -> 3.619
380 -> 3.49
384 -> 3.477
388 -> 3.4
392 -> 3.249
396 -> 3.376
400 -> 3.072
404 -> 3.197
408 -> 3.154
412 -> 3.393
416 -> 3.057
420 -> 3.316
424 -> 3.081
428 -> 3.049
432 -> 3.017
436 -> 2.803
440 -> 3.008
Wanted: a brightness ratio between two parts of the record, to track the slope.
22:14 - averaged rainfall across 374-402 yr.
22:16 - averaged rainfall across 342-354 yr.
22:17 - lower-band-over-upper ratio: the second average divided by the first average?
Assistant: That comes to 0.73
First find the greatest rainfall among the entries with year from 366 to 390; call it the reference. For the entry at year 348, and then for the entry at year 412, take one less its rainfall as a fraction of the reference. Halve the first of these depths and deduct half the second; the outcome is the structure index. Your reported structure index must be 0.14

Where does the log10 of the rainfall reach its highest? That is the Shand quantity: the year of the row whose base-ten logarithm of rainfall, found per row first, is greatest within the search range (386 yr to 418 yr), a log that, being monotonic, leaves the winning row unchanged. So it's 388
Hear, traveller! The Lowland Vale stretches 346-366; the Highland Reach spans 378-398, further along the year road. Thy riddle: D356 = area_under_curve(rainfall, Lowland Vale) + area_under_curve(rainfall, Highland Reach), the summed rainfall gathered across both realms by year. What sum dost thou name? 126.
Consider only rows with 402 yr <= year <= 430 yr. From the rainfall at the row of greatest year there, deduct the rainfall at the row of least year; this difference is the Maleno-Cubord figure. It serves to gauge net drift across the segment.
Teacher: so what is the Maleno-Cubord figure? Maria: -0.15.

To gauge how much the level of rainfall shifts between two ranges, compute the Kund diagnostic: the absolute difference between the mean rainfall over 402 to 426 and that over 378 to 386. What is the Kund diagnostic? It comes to 0.28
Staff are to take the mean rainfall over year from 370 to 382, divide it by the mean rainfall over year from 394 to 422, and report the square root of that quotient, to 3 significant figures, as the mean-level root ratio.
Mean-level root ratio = 1.06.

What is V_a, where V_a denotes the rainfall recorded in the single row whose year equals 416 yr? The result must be 3.057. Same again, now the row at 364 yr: 3.404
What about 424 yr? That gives 3.081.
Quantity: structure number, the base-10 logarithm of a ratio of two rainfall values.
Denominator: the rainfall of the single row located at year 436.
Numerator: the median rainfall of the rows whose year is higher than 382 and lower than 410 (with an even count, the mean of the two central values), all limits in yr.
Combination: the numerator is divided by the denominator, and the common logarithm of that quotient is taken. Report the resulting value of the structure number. 0.06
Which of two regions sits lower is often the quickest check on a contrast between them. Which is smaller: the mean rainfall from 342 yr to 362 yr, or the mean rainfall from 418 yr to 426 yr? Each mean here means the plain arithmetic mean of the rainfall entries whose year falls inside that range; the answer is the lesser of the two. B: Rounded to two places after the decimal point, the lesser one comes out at 2.71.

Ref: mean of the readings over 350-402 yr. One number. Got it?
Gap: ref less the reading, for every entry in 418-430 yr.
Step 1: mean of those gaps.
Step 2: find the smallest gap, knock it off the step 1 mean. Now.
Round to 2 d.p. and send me 0.17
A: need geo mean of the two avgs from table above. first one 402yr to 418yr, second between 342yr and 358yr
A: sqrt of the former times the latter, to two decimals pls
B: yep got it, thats 2.88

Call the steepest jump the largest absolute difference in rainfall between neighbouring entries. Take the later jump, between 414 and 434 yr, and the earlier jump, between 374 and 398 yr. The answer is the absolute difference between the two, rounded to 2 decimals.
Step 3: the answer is 0.11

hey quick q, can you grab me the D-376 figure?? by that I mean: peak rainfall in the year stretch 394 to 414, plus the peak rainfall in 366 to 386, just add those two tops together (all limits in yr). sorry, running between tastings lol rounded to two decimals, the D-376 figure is 7.05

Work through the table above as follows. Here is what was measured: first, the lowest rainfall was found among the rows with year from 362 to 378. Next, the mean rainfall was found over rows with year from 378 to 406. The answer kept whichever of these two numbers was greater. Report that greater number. 3.40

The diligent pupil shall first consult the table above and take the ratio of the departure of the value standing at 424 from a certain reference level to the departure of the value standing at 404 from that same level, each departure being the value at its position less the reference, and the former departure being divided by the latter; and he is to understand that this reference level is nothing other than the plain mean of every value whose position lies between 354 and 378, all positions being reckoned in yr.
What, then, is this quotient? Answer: 1.5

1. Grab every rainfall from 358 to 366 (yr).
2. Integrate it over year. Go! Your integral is 26.3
